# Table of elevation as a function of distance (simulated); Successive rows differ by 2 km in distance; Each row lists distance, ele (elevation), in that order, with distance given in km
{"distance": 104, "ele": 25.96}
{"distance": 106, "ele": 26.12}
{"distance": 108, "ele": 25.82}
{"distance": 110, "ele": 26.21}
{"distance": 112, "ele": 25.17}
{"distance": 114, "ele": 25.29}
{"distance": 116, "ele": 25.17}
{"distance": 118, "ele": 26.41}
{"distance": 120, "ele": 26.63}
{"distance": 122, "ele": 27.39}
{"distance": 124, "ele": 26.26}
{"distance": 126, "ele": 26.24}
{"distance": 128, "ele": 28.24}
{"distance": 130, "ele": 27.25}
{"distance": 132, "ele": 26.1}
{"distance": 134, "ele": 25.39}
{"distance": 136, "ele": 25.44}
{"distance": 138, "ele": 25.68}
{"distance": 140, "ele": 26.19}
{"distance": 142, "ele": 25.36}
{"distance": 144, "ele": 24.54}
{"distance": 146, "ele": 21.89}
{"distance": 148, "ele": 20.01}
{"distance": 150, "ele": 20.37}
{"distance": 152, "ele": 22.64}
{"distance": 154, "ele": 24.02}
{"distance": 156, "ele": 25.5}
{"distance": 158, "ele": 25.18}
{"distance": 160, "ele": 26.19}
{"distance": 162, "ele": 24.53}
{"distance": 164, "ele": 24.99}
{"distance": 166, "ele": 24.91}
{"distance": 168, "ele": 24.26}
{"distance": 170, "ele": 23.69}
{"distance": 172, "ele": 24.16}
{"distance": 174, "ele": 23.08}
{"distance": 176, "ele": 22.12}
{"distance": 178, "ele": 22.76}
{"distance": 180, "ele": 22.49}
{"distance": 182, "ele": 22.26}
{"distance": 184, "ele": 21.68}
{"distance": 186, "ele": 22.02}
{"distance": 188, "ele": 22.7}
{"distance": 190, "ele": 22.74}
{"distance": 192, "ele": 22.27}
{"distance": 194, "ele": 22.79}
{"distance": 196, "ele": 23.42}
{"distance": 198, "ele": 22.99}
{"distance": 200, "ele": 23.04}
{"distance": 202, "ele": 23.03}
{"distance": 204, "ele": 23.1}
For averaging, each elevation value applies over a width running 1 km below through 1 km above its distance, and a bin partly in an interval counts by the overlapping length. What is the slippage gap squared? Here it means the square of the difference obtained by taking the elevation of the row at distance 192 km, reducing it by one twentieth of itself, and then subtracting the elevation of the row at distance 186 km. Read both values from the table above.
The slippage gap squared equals 1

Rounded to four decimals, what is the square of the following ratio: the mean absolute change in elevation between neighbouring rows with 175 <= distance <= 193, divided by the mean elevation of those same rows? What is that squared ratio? 0.0003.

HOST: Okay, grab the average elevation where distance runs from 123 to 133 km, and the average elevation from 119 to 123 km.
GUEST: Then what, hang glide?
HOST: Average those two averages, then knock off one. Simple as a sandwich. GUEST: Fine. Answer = 25.9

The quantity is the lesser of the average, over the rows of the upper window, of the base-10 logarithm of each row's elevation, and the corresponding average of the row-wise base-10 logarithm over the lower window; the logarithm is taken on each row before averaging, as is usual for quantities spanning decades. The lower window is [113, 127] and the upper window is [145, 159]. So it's 1.356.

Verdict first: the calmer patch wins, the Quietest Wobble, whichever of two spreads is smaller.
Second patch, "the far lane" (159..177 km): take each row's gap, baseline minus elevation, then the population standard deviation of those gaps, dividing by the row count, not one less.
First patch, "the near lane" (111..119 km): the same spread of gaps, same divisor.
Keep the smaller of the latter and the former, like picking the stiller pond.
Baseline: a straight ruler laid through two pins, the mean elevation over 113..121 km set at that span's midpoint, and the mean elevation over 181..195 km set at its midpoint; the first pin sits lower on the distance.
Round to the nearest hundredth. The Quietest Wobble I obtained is 0.61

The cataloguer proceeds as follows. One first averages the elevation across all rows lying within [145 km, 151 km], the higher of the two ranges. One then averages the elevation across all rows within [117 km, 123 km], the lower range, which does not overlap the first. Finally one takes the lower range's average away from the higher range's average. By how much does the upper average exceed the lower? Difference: -6.1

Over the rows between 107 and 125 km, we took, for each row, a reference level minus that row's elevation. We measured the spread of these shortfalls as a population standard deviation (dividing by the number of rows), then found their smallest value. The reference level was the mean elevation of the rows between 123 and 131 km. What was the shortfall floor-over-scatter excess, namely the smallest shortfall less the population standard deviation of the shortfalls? -1.10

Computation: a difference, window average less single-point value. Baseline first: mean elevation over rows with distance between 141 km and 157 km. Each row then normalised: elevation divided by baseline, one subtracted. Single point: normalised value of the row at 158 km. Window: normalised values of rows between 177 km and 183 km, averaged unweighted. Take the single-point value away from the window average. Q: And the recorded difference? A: -0.12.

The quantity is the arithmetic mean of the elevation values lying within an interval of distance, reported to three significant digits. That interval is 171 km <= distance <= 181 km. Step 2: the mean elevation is 22.9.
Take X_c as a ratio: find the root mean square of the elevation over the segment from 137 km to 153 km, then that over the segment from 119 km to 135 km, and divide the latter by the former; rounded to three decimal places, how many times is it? 1.139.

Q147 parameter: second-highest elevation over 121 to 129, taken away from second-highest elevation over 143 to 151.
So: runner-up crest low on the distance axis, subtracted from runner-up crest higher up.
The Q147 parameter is -5.5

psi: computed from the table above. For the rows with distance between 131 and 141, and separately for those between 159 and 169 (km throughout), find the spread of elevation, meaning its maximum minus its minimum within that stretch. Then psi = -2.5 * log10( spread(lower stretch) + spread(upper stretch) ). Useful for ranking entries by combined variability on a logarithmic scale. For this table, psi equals -1.09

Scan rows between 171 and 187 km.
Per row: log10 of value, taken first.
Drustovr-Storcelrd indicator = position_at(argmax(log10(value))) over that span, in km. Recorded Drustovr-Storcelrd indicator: 172 km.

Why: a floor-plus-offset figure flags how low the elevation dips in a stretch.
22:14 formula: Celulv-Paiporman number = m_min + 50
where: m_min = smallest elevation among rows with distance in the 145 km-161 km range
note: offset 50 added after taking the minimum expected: 70.0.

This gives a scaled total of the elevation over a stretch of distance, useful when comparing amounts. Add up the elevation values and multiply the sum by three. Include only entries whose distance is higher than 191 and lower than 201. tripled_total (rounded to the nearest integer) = 344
